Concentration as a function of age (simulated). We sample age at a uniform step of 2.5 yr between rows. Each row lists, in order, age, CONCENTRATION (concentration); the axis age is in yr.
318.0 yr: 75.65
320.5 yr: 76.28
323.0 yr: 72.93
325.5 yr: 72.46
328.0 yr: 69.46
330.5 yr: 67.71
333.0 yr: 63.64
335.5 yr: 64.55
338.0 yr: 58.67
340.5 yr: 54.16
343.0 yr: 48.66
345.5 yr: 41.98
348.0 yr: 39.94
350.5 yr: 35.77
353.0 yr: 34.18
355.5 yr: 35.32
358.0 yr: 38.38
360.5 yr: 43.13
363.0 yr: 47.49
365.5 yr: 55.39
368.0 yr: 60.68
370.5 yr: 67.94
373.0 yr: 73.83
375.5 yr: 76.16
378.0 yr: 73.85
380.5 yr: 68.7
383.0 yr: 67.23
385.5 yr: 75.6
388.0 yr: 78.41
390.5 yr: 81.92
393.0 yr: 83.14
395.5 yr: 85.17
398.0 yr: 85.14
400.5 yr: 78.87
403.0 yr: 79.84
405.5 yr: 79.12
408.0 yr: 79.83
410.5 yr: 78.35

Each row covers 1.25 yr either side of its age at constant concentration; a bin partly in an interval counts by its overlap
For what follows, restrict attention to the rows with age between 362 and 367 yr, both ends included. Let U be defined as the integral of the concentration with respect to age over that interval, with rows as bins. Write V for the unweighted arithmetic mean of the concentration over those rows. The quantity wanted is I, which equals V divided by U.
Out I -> 0.20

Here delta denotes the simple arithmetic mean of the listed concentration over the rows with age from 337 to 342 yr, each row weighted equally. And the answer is 56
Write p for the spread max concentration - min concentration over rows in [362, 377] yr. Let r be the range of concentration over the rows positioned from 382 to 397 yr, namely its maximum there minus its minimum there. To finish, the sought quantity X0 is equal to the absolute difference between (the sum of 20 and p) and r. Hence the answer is 31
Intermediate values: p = 29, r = 18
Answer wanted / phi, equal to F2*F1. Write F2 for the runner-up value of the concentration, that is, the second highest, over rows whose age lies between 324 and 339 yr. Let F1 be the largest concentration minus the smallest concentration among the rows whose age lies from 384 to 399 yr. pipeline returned 665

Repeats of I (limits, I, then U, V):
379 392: 0.08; 969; 74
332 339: 0.14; 437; 62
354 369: 0.07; 694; 47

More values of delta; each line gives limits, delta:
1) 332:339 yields 62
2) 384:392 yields 79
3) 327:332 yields 69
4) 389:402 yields 83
